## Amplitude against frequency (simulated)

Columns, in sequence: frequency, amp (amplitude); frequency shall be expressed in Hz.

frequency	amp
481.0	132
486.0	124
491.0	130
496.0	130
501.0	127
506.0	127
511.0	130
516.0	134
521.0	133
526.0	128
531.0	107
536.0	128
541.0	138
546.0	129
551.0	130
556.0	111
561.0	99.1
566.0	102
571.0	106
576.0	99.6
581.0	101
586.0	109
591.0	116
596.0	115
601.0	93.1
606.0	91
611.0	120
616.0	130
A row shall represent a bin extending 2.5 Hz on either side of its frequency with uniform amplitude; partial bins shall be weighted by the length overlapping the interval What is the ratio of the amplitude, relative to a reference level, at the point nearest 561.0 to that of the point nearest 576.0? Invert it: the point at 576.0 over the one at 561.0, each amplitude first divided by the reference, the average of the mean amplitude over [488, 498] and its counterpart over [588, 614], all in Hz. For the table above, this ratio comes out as 1.01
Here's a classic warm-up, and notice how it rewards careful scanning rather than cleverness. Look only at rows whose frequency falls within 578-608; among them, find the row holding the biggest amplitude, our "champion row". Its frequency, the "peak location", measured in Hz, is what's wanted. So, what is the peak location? 591.0 Hz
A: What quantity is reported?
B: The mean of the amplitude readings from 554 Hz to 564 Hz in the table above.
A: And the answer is 105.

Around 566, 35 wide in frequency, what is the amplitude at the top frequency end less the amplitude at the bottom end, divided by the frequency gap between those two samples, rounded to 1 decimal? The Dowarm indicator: -1.0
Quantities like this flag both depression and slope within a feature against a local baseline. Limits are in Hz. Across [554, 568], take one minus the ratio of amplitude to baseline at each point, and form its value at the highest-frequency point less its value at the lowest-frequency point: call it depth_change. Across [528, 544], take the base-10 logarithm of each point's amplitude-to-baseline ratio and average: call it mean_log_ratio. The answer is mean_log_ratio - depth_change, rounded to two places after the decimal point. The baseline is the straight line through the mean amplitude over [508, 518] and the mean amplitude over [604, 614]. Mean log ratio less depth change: -0.06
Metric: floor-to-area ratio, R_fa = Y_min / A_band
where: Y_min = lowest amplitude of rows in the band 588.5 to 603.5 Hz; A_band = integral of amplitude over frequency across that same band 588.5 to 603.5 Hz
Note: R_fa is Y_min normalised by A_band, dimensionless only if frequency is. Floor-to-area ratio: 0.057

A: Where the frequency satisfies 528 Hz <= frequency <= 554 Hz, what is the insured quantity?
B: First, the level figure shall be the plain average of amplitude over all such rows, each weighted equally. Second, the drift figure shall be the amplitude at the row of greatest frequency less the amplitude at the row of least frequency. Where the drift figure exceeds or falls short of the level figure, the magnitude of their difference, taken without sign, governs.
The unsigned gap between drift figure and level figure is 103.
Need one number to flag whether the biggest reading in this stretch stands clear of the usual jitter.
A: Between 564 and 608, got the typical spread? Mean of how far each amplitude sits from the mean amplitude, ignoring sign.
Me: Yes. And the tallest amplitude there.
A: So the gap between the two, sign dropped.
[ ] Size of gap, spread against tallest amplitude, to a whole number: 109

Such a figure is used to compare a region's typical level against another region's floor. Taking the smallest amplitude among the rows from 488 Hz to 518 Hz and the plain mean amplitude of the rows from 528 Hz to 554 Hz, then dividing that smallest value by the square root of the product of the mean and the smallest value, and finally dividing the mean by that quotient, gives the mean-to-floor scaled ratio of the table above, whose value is 126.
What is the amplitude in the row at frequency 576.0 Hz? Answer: 99.6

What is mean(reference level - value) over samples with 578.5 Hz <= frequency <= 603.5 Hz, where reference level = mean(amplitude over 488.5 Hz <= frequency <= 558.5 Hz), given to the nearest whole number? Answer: 20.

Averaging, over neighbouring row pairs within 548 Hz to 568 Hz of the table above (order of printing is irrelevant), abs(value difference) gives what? 11.3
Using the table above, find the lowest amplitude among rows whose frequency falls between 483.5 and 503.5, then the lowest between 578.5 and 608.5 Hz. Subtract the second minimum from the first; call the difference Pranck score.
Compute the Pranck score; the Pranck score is 33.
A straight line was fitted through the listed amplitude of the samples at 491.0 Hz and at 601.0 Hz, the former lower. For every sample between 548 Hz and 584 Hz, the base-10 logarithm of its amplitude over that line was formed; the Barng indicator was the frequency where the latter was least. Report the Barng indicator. 561.0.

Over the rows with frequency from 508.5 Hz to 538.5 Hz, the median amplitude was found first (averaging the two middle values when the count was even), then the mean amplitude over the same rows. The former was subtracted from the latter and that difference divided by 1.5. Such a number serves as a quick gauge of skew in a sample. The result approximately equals -1.6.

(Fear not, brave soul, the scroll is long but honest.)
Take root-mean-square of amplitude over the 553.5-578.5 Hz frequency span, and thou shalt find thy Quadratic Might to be 104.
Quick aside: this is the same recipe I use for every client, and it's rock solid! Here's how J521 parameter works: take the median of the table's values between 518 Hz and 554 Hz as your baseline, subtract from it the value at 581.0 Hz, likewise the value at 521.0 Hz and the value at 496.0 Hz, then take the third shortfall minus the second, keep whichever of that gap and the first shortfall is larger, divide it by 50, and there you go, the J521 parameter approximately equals 0.56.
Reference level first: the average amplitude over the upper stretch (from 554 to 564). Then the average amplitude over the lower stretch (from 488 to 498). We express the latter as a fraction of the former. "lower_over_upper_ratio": 1.24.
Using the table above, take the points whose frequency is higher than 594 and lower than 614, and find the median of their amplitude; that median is 104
